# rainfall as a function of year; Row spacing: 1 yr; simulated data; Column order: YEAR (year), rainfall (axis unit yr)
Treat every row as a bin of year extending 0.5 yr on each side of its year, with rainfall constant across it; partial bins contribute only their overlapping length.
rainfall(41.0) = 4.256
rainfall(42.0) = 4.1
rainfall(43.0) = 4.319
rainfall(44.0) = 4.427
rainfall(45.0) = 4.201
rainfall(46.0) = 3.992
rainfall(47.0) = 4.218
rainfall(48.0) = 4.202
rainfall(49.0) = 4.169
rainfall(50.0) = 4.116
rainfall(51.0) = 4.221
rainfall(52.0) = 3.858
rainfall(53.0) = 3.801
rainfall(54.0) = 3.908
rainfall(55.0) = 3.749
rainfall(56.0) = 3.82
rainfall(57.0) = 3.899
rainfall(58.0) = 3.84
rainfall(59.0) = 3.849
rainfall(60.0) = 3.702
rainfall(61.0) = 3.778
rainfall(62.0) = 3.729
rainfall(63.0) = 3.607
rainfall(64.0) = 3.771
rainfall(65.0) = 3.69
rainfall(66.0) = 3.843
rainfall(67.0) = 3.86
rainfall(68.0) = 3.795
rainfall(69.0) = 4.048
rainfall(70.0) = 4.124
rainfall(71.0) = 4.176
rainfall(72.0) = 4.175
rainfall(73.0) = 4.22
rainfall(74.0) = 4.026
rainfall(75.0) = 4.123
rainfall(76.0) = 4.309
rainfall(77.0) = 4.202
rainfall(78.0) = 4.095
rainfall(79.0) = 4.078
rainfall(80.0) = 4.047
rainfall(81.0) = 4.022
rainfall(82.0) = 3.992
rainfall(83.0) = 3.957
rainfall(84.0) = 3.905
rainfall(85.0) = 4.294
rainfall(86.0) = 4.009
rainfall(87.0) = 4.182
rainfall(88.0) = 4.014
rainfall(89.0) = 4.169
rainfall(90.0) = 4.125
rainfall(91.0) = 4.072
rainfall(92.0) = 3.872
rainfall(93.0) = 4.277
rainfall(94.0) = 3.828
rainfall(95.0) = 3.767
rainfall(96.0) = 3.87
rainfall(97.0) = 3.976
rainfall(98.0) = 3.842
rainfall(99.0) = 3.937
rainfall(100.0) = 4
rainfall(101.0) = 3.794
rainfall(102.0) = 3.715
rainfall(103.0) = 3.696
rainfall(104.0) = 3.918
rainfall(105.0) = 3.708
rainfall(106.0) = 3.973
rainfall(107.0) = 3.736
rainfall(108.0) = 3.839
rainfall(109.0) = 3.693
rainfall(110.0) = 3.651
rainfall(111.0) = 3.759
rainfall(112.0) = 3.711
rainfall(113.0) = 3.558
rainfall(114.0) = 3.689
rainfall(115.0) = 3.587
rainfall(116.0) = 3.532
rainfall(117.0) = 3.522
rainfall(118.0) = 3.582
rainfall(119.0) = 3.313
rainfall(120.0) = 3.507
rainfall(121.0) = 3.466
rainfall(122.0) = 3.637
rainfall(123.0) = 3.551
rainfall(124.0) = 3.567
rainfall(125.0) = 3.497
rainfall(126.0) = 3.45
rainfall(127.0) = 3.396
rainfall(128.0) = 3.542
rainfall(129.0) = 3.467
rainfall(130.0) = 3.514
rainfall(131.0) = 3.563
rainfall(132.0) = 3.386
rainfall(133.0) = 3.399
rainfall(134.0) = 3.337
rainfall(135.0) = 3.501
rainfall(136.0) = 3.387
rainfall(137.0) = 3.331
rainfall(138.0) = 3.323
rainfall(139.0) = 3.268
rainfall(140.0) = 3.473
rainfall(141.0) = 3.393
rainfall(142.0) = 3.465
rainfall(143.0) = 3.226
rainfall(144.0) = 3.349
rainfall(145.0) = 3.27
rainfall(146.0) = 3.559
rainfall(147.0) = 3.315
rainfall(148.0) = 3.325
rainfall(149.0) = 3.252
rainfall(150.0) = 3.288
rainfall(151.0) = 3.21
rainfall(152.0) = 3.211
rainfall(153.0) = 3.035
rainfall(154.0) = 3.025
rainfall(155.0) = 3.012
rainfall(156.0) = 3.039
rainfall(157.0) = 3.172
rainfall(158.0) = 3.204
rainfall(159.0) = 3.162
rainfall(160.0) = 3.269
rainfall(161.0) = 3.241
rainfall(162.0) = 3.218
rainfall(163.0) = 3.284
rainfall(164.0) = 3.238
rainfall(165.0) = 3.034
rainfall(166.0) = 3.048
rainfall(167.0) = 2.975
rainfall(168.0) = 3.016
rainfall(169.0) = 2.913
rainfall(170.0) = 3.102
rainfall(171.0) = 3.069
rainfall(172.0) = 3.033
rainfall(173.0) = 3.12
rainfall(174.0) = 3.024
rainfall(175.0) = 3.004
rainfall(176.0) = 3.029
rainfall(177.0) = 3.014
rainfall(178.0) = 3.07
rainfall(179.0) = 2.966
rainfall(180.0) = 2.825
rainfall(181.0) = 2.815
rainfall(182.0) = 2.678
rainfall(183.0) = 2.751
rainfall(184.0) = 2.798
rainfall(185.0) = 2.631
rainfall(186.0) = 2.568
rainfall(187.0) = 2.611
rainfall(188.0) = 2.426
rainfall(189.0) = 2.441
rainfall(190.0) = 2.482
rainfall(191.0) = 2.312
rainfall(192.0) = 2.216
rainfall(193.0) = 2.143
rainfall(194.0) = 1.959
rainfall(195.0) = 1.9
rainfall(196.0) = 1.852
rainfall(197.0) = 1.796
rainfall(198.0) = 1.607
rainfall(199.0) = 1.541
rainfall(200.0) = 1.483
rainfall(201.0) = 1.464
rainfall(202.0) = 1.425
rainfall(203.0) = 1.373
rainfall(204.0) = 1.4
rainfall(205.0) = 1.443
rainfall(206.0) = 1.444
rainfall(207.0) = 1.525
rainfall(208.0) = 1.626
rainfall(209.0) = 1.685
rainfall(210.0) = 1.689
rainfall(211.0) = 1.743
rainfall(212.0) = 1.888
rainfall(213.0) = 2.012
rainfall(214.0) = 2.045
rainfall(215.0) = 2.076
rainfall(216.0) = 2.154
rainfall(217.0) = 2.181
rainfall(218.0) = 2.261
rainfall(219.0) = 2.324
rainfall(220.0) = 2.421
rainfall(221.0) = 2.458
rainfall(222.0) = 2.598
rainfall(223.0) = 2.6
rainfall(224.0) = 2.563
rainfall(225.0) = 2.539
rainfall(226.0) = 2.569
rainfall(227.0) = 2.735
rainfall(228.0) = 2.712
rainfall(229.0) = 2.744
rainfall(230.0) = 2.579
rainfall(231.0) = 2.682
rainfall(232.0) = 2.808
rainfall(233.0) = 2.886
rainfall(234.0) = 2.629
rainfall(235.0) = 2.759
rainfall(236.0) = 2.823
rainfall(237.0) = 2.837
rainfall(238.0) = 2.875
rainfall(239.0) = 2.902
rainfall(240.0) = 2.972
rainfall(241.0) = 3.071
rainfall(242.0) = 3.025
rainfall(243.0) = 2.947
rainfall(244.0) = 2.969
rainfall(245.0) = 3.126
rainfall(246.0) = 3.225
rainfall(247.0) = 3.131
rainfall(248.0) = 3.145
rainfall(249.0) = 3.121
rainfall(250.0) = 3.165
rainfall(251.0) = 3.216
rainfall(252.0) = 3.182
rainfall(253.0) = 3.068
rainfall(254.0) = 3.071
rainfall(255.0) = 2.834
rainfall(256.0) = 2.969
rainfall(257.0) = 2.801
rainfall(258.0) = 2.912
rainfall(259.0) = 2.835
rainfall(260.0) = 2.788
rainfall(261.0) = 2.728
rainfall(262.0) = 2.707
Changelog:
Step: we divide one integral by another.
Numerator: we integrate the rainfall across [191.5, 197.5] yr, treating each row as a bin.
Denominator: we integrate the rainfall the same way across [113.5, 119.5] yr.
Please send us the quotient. 0.56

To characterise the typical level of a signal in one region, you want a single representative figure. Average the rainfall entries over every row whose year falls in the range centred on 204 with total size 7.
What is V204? 1.4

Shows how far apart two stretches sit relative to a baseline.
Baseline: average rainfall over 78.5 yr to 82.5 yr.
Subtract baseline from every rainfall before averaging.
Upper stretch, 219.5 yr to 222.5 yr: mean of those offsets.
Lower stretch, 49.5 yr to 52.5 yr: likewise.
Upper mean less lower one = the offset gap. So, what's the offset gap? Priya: -1.6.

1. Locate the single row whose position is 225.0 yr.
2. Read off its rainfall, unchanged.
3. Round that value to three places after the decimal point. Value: 2.539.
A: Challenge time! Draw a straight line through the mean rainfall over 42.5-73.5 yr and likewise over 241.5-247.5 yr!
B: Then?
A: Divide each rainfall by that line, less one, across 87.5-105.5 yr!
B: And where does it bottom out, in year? 103.0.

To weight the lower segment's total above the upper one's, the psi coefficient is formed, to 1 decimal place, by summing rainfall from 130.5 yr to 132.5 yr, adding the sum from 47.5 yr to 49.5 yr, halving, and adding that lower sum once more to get 16.0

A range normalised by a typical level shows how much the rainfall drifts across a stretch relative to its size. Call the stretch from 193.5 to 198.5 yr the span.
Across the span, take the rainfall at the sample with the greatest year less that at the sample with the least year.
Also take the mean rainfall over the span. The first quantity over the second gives -0.19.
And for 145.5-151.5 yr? -0.10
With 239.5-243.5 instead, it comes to -0.01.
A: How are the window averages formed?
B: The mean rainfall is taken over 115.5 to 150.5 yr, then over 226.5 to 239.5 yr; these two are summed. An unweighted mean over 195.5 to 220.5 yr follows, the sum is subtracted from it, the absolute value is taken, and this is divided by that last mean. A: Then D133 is 2.48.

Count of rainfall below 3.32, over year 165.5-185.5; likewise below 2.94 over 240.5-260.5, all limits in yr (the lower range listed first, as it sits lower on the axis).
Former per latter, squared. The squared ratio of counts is 16.0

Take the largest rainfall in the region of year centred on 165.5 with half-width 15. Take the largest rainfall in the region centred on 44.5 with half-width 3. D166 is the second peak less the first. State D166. 1.1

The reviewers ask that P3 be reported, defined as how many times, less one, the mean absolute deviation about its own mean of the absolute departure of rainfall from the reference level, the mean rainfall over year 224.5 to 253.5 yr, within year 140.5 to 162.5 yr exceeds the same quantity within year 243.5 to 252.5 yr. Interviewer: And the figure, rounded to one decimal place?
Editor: 1.0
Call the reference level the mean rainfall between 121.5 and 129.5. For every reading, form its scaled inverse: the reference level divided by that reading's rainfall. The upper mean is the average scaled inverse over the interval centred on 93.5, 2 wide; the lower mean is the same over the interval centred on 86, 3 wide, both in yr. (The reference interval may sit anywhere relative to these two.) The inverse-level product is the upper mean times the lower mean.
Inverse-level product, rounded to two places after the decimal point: 0.73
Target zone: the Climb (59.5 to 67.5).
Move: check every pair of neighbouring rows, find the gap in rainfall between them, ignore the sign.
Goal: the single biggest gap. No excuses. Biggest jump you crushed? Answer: 0.16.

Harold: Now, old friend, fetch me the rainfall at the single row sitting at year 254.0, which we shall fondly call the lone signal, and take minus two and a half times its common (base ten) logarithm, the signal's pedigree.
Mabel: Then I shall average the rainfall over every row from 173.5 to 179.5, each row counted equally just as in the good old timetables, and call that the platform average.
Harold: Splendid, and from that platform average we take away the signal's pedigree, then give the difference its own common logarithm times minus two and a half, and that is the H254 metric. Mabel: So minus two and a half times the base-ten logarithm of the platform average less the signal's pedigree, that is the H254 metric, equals -1.57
